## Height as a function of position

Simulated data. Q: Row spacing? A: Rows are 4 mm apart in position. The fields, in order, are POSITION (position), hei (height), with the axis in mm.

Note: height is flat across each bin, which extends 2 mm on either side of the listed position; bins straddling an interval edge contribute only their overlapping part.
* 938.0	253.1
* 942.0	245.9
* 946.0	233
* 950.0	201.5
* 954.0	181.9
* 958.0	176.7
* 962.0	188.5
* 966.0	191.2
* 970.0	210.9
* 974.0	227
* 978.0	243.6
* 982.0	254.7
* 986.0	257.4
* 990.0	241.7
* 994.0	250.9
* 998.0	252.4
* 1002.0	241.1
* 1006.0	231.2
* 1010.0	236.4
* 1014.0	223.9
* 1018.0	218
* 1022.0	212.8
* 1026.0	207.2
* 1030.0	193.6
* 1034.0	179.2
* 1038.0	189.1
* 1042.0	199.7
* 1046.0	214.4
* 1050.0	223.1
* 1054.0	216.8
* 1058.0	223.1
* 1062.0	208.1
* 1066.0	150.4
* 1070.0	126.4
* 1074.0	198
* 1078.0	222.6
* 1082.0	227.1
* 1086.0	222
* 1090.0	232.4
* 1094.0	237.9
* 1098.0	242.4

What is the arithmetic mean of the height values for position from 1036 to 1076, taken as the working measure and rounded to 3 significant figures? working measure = 195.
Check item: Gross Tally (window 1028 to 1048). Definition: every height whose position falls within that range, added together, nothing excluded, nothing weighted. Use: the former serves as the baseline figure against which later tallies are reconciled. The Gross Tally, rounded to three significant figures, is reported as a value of 976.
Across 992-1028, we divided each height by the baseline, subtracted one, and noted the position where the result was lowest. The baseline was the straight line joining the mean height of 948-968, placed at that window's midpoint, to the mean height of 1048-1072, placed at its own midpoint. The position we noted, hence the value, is 1026.0 mm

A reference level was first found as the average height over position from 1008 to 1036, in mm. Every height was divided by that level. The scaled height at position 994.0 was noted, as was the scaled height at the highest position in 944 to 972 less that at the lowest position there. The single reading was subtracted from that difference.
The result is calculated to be -1.30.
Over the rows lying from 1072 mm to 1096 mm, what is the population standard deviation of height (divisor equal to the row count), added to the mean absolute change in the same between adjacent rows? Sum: 23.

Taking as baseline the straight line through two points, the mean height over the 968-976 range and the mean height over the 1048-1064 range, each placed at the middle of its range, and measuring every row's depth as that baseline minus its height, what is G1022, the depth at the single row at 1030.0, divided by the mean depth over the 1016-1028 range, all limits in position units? 4.4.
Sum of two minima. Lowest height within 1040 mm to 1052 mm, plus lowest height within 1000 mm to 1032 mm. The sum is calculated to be 393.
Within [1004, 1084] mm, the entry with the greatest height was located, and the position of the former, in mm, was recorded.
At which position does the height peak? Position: 1010.0 mm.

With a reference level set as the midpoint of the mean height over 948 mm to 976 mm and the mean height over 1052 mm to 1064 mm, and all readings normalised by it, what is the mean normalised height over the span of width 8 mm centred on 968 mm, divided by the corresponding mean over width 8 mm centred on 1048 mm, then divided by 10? 0.092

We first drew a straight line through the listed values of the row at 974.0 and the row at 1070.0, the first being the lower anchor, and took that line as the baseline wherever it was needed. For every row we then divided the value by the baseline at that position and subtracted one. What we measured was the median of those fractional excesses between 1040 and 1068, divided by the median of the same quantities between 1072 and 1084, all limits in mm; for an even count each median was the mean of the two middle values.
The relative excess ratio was 0.58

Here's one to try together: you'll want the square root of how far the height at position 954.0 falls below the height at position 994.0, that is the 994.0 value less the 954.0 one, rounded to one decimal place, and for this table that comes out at 8.3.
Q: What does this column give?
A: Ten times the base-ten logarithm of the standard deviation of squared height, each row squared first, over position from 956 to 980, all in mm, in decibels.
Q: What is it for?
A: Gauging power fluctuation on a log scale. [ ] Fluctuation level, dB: 40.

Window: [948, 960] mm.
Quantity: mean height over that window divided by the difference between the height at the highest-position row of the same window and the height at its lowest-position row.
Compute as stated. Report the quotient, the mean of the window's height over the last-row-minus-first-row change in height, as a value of -8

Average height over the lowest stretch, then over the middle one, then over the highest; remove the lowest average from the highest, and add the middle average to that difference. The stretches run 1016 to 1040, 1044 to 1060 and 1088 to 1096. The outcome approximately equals 255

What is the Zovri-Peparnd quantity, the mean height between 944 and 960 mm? 198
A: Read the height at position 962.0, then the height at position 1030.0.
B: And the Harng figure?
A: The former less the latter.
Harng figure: -5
